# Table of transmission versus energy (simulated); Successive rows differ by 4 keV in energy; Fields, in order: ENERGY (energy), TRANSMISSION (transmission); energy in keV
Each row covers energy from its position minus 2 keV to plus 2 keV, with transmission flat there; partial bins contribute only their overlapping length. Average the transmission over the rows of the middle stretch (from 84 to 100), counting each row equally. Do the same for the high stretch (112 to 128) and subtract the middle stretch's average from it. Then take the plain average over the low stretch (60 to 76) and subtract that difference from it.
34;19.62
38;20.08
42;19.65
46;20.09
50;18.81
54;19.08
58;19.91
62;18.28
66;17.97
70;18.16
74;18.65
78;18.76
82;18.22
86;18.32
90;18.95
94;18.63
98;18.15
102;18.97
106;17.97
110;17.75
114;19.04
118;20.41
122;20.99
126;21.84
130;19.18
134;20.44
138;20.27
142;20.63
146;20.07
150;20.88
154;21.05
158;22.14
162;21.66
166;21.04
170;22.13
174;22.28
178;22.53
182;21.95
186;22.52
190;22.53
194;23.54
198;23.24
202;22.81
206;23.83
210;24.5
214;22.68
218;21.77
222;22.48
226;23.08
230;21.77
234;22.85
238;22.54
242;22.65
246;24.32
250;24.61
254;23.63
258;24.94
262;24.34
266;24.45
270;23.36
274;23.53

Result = 16.2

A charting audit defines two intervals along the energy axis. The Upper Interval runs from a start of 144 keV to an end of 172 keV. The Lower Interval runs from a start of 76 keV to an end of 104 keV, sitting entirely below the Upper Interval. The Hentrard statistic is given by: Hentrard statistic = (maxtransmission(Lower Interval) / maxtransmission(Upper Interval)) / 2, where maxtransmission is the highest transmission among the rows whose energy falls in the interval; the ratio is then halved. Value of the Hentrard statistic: 0.43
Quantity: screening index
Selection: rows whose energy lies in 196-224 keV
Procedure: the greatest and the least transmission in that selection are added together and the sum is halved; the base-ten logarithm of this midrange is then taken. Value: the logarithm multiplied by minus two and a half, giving -3.41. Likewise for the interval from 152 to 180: -3.35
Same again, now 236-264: -3.44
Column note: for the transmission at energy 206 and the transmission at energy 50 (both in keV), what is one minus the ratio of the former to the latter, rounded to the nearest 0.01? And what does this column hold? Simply -0.27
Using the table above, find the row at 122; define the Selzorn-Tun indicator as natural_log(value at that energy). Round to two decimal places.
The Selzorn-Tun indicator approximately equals 3.04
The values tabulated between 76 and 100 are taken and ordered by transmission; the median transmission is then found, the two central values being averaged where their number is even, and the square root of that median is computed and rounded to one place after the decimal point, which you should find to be 4.3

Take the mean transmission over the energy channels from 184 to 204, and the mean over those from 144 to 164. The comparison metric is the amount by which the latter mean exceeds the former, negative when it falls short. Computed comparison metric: -1.77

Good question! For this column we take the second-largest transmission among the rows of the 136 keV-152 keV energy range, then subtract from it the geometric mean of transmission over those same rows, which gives 0.17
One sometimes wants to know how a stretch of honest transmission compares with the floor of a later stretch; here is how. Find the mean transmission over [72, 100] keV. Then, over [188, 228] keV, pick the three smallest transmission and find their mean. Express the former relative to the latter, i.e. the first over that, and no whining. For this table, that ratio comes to 0.832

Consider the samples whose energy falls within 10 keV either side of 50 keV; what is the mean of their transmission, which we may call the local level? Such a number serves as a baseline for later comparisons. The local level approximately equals 19.5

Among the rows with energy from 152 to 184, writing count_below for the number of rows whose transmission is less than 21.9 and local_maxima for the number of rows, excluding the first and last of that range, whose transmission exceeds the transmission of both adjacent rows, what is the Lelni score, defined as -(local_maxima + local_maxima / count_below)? -2.7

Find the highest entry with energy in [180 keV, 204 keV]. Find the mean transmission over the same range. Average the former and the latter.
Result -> 23.2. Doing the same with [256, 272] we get 24.6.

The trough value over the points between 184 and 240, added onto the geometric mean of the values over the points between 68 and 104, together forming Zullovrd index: 40.3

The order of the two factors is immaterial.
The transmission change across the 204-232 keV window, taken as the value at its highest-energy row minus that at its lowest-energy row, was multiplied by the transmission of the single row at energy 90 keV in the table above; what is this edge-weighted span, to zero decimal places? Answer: -39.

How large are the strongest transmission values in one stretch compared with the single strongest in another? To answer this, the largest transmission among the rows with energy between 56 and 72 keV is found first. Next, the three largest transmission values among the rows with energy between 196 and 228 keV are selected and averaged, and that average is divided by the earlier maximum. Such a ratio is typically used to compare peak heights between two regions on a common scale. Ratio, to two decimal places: 1.20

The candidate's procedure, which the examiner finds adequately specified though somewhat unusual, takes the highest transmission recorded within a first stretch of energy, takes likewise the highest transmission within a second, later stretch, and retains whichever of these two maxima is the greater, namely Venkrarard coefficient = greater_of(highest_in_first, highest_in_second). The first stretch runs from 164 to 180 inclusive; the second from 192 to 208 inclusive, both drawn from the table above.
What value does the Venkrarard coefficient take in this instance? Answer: 23.8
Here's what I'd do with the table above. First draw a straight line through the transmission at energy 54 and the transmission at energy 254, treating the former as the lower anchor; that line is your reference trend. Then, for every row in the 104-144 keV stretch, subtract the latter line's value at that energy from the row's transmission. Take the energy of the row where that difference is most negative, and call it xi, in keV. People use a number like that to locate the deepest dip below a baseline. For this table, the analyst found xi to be 110 keV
